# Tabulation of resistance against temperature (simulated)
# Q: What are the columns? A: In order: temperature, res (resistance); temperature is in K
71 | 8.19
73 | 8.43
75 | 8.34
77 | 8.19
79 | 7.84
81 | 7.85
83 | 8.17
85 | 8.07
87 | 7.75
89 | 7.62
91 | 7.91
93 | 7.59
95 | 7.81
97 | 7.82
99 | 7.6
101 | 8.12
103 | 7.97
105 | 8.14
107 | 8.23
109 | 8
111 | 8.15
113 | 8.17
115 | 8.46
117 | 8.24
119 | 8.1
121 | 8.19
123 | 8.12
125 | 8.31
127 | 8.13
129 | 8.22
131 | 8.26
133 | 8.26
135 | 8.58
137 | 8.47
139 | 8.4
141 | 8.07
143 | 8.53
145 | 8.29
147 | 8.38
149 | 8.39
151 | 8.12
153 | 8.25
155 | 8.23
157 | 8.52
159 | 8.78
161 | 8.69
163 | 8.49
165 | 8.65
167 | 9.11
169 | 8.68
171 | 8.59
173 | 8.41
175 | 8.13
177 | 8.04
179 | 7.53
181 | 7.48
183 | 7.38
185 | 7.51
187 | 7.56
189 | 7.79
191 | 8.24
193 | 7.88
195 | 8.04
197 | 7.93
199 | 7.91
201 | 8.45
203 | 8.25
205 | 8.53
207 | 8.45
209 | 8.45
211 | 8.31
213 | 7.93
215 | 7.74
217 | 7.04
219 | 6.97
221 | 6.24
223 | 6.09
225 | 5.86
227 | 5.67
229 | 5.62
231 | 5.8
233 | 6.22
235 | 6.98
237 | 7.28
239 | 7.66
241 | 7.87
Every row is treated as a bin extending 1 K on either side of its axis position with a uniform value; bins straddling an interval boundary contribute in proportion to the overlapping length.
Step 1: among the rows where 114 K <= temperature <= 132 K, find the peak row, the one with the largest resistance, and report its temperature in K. 115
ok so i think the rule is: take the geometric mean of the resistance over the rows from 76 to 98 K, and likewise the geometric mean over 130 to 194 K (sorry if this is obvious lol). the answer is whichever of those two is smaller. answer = 7.87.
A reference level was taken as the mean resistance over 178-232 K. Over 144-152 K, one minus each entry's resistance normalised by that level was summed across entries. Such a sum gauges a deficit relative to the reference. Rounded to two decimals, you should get -0.46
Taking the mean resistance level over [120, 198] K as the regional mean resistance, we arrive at 8.22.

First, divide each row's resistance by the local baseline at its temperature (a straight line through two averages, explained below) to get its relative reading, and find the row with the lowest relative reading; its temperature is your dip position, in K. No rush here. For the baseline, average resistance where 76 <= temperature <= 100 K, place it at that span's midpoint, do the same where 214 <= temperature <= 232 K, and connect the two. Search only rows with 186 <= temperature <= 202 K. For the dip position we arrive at 187 K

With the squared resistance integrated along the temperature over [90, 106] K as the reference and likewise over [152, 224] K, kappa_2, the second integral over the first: 4.7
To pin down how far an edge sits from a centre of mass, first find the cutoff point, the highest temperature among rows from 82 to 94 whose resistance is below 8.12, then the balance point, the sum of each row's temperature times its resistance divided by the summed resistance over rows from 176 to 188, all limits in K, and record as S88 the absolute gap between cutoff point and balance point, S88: 88.9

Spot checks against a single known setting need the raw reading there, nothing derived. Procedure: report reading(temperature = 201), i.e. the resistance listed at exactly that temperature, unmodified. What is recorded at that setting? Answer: 8.45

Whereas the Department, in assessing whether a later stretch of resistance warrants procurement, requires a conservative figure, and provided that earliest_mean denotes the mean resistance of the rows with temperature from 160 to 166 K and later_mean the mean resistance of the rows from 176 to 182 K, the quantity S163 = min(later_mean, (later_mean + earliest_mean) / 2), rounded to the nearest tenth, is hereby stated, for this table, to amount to 7.7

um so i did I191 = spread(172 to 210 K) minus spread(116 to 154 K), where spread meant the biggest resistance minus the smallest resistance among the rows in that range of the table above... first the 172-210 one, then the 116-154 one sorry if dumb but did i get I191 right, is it 0.64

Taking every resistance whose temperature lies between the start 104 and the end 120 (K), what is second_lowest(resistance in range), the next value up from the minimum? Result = 8.1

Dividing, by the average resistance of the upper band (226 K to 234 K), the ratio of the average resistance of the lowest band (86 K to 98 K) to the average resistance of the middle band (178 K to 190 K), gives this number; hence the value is 0.18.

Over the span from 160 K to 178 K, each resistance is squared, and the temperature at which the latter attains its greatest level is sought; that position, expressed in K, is 167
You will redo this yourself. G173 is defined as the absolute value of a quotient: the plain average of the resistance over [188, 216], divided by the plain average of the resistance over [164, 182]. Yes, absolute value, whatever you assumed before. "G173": 0.98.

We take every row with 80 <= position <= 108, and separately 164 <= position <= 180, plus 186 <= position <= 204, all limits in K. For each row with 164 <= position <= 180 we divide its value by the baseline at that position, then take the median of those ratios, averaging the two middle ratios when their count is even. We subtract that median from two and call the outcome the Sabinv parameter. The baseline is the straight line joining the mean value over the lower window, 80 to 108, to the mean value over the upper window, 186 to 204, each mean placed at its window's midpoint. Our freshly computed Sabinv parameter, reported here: 0.935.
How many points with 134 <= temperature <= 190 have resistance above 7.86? 22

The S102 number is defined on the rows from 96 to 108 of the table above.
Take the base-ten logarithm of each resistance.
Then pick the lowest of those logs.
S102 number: 0.881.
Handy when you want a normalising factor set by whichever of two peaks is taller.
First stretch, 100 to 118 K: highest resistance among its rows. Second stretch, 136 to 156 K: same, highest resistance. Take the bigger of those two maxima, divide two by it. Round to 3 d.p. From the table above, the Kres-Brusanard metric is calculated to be 0.234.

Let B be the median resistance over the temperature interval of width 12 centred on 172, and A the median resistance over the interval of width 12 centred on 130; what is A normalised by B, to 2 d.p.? 0.97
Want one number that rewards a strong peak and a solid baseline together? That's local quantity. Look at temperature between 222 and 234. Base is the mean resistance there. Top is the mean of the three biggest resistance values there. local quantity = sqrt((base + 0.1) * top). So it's 6.0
